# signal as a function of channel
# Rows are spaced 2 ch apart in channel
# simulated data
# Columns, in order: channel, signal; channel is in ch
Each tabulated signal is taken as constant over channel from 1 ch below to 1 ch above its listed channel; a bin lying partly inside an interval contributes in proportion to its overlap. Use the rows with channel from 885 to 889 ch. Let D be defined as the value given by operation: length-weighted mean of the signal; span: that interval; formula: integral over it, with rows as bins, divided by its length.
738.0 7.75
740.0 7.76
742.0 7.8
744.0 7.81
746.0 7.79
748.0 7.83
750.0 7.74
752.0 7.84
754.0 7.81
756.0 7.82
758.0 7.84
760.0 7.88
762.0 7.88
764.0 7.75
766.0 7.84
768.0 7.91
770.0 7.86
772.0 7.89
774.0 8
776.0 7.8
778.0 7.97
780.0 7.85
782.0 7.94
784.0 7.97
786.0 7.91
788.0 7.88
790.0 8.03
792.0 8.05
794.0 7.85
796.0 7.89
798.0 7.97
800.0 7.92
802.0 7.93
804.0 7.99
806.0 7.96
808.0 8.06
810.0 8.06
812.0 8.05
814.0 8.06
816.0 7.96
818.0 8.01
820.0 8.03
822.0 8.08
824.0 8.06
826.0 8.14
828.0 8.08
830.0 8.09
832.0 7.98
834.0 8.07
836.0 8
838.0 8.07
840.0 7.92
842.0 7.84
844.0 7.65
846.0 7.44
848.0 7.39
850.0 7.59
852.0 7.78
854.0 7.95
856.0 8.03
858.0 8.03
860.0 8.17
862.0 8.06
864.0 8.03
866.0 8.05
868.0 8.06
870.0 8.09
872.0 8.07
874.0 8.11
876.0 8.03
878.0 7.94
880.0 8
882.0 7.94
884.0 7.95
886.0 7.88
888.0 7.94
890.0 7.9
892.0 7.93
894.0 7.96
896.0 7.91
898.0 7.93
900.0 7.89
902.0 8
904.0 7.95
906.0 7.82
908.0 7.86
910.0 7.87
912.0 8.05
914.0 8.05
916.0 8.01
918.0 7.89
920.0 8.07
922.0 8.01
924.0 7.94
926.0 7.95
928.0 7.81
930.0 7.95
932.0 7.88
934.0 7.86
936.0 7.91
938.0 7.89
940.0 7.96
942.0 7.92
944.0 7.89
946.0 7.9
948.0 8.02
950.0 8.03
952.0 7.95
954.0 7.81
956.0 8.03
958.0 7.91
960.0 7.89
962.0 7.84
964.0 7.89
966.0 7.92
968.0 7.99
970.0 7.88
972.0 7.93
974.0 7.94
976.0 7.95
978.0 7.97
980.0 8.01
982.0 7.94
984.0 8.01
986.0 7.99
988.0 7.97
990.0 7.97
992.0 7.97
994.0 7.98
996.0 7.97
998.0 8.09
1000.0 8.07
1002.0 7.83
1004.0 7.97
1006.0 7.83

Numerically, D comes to 7.91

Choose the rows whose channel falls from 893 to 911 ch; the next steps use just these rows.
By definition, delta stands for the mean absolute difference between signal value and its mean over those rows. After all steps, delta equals 0.044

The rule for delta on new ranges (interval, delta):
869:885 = 0.059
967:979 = 0.027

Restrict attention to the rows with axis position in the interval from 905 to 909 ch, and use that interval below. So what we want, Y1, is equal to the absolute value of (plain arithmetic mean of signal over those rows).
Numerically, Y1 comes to 7.84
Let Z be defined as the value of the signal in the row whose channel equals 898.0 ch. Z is 7.93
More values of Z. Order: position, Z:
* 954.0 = 7.81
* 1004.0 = 7.97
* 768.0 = 7.91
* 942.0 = 7.92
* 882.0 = 7.94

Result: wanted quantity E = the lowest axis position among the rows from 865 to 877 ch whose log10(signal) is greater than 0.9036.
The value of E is 866.0 ch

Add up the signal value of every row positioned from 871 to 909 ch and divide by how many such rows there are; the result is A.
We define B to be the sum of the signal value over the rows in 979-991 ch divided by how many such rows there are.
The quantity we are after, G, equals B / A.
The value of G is 1.00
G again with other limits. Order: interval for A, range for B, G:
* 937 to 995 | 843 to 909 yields 1.00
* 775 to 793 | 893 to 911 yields 1.00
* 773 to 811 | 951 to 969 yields 1.00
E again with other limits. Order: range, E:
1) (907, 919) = 912.0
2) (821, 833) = 822.0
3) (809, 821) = 810.0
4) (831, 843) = 834.0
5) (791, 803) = 792.0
